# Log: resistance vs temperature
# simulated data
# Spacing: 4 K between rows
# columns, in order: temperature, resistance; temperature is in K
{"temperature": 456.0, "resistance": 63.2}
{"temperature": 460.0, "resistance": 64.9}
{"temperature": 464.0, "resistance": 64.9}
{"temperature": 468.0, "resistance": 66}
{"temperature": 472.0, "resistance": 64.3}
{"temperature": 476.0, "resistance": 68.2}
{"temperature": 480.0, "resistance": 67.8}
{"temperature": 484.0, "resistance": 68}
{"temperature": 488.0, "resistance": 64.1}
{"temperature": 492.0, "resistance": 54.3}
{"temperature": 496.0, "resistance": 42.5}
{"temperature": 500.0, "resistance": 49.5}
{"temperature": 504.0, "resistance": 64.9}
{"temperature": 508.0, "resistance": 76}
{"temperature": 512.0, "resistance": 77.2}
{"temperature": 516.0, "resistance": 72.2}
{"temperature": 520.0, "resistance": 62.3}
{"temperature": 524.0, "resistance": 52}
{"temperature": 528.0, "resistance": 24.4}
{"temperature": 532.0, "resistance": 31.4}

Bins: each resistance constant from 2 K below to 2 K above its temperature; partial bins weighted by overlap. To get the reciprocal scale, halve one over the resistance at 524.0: 0.0096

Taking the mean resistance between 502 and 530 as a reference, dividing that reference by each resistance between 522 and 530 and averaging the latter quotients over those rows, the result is 1.85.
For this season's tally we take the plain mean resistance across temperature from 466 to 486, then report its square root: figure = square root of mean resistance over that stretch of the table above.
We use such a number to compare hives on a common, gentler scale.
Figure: 8.2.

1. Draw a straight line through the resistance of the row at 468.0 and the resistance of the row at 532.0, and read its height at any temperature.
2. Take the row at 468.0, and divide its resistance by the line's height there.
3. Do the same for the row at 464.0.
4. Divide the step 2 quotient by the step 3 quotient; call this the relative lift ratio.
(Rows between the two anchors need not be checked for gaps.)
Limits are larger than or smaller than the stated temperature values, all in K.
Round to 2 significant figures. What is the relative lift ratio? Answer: 1.1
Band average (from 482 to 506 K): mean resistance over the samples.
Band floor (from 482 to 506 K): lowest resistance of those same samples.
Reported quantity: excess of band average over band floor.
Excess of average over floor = 15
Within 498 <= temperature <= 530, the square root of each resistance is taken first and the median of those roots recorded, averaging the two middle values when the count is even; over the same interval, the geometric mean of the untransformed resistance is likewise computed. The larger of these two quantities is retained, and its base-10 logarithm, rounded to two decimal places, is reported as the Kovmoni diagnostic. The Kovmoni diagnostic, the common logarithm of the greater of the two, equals 1.75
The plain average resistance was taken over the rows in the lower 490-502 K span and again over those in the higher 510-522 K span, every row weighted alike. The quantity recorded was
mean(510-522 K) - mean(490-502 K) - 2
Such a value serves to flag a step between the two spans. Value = 20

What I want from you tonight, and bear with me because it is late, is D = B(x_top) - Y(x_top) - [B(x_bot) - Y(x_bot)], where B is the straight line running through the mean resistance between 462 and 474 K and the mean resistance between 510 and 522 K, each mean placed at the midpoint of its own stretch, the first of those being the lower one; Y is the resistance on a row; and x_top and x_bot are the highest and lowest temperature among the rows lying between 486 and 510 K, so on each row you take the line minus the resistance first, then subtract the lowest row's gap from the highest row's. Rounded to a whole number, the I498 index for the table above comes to -10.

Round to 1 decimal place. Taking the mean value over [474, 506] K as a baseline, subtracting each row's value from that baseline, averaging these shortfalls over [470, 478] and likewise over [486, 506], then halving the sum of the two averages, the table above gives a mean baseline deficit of -0.7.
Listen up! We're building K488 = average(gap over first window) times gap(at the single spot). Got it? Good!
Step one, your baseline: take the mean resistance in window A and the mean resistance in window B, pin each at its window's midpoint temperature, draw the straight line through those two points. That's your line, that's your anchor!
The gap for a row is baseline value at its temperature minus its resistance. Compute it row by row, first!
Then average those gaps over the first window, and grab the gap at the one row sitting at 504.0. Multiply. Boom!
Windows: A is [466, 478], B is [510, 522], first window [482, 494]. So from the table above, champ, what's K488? 25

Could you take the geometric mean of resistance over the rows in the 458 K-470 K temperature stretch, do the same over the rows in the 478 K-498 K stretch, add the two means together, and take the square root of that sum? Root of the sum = 11.1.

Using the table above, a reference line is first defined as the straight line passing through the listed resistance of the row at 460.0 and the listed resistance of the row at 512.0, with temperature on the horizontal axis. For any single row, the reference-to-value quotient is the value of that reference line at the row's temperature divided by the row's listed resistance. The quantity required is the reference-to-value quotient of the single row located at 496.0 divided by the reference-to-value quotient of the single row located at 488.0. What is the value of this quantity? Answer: 1.5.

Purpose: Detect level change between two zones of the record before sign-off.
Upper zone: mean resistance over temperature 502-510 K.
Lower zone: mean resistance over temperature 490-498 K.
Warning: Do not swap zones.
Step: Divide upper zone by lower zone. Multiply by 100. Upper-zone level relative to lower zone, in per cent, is 146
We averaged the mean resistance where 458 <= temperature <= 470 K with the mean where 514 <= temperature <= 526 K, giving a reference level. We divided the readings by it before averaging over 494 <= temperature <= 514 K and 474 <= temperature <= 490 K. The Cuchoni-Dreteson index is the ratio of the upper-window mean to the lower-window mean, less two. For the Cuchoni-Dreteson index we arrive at -1.07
